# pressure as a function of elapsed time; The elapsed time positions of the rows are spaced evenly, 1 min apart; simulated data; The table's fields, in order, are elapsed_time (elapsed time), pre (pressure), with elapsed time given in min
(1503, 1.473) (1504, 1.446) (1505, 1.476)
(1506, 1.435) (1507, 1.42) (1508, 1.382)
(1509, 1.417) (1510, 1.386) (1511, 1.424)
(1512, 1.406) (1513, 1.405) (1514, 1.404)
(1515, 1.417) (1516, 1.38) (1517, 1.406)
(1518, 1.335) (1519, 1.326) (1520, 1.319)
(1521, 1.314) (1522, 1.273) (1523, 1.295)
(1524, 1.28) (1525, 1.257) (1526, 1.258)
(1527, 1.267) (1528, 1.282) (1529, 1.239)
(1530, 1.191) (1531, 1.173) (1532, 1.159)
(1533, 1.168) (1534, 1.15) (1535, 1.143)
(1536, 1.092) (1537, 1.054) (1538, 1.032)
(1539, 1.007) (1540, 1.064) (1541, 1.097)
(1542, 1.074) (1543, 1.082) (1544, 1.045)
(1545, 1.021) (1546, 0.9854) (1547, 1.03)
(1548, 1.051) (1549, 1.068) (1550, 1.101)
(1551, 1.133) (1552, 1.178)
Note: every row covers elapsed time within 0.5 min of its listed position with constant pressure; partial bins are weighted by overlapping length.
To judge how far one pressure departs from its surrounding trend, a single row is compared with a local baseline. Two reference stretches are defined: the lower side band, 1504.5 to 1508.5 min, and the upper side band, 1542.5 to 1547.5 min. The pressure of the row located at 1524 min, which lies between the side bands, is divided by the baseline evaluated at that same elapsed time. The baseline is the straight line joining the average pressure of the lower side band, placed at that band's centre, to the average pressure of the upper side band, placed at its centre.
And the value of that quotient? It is 1.03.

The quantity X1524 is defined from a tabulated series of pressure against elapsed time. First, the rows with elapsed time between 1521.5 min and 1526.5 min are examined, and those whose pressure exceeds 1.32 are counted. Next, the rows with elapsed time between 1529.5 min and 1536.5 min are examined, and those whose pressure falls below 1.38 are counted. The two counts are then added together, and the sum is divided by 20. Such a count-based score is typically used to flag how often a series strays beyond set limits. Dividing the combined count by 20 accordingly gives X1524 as 0.35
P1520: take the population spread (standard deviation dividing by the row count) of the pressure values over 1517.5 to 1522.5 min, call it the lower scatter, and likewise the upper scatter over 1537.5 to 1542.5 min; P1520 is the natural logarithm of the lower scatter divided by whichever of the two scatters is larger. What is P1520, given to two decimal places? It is -0.39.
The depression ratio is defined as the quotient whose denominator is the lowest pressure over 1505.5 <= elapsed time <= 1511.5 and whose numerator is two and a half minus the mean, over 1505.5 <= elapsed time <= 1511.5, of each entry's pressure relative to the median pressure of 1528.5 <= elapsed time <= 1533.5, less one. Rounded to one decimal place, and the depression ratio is 1.7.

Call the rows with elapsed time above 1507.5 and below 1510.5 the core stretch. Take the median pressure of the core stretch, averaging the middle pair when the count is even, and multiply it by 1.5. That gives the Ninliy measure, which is 2.1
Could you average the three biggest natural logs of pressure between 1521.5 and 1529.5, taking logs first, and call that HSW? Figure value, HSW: 0.25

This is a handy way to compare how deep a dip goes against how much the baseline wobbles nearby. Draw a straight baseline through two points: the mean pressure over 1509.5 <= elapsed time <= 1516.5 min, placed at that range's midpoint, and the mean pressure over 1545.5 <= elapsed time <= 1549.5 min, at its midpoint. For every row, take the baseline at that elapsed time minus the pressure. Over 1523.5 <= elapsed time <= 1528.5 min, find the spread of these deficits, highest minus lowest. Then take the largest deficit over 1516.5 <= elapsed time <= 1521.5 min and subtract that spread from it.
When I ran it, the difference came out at -0.043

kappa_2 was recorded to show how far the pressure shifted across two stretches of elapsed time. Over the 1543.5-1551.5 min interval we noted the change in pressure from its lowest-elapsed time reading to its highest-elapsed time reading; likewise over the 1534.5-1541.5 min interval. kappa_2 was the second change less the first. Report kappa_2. -0.13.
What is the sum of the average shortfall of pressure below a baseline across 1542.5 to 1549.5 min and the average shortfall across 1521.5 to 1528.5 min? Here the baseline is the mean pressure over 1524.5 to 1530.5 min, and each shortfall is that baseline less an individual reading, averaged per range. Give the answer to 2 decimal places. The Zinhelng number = 0.18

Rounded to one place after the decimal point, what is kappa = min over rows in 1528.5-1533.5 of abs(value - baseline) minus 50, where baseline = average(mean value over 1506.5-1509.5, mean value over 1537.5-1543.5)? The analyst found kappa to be -50.0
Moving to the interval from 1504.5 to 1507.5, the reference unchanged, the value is -49.8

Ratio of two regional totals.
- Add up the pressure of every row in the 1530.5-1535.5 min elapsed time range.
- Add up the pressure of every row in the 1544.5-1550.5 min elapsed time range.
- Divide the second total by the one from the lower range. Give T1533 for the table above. 1.1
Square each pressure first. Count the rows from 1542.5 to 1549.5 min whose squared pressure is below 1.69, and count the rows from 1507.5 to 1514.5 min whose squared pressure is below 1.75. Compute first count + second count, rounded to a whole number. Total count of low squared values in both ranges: 7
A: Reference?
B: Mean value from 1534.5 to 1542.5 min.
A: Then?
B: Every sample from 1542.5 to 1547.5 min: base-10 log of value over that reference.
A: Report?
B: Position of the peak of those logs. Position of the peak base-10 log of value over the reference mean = 1543 min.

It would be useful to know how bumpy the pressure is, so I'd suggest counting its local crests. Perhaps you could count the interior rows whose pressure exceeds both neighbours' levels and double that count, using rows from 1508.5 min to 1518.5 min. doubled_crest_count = 6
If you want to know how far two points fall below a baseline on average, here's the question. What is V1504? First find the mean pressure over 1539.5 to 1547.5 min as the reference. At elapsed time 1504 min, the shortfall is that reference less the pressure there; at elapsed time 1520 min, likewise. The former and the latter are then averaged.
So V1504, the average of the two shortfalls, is -0.33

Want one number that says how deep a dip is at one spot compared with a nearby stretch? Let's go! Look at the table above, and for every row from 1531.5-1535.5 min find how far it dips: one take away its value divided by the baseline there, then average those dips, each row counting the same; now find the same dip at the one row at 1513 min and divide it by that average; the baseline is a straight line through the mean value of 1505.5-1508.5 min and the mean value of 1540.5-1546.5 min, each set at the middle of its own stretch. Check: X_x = 8.5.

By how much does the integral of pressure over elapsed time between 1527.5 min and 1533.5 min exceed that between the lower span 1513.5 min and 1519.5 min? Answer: -1.1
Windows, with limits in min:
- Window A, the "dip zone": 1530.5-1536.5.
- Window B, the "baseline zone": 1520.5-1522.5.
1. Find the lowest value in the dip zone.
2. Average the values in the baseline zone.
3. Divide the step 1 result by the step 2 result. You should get 0.84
